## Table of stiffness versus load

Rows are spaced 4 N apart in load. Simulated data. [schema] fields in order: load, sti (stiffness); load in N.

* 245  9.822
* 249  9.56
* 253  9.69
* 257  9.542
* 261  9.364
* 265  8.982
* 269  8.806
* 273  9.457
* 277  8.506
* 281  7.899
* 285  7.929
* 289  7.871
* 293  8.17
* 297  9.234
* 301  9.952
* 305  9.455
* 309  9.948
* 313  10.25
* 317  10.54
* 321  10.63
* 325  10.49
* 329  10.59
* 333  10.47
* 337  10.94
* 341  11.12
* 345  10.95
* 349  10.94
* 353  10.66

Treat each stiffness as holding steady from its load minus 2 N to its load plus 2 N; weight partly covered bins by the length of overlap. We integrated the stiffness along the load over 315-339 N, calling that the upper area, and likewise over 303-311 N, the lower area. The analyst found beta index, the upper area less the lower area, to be 177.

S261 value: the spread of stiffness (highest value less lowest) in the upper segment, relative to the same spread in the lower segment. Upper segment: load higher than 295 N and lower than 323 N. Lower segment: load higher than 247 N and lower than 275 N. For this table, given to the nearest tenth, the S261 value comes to 1.6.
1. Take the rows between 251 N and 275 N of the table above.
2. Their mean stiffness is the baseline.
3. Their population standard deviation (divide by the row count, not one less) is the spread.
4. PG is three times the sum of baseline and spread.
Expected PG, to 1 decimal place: 28.9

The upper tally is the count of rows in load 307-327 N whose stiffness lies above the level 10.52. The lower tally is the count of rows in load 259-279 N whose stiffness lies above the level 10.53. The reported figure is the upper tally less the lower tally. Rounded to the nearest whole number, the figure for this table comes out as 2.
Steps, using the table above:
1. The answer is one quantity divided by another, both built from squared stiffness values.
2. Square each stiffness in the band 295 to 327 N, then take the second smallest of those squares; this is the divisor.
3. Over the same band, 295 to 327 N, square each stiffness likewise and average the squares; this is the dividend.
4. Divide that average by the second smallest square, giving 1.14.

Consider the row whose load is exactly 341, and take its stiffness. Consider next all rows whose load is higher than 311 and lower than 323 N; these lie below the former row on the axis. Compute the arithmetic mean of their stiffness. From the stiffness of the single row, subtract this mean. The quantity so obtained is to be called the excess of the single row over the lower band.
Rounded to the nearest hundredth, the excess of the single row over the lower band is 0.65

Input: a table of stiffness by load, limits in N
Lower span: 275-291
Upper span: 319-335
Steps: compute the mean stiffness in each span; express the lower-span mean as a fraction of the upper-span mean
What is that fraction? 0.76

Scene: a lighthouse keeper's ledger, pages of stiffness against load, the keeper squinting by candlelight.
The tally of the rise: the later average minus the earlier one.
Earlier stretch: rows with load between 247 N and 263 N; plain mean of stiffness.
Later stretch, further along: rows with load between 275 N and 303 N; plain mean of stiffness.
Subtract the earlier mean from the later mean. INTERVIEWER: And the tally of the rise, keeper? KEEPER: -1.0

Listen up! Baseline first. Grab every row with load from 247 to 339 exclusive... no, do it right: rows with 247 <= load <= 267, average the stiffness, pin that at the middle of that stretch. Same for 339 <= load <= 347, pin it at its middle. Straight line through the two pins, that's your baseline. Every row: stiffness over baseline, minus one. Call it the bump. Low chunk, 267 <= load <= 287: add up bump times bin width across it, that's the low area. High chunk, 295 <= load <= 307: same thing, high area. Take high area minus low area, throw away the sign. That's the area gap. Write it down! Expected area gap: 1.8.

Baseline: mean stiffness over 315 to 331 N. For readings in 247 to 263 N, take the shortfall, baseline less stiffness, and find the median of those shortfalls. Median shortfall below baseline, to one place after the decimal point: 1.0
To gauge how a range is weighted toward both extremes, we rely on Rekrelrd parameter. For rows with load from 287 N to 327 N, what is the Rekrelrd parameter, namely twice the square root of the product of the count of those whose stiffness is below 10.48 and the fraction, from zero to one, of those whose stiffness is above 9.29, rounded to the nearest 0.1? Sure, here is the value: 4.4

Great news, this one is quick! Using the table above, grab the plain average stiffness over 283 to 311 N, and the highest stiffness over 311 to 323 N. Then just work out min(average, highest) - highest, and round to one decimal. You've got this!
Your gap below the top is -1.7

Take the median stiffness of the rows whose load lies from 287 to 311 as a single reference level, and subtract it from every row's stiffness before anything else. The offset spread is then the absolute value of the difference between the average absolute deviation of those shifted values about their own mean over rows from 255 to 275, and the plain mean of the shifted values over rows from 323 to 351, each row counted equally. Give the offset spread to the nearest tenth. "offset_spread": 1.2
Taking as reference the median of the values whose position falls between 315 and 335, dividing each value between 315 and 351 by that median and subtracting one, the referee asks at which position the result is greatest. 341 N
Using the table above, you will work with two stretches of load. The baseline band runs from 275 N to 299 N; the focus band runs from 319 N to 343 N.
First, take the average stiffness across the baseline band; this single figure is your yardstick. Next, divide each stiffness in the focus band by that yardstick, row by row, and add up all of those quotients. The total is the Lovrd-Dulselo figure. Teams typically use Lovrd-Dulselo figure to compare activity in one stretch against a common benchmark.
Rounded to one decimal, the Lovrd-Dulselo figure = 7.8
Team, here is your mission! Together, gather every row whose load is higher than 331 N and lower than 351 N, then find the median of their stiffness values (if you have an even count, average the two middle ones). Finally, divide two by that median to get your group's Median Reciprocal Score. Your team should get 0.18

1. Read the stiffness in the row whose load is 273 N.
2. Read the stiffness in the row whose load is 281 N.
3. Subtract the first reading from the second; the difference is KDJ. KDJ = -1.6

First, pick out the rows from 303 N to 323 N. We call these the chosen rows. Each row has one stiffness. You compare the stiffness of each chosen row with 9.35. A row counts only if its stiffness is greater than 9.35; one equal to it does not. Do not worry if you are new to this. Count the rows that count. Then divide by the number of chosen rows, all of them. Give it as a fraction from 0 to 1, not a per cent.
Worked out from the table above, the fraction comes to 1.00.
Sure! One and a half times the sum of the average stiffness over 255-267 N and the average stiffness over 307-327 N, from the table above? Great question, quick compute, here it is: 29.5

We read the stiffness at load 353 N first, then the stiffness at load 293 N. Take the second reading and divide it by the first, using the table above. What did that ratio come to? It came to 0.77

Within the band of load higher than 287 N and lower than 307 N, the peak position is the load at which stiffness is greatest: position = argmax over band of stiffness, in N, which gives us 301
